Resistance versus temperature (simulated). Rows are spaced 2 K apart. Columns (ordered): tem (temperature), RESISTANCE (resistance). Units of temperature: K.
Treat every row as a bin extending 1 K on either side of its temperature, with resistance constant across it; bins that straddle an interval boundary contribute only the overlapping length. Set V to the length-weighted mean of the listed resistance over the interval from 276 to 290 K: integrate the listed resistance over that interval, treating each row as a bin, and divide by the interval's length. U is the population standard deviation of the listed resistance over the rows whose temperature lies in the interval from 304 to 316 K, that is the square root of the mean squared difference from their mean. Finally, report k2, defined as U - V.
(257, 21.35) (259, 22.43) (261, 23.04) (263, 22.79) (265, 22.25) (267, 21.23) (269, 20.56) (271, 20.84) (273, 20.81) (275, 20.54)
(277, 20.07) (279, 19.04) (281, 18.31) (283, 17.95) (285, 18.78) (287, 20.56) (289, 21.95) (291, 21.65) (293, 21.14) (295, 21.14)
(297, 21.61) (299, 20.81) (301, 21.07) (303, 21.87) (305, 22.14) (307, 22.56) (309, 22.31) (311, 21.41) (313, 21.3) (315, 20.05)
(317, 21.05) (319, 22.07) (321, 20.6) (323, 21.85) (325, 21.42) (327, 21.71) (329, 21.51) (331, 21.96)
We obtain -18.7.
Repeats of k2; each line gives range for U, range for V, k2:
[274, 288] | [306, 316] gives -20.5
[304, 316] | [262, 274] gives -20.6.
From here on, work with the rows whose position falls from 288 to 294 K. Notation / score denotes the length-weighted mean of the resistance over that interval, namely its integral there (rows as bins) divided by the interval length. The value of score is 21.6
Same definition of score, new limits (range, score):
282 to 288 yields 19.1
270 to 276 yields 20.7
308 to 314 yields 21.7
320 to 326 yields 21.3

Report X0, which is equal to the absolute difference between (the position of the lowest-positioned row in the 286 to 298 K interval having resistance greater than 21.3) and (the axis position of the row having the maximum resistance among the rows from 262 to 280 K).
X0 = 26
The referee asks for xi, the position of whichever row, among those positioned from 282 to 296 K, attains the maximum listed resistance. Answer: 289 K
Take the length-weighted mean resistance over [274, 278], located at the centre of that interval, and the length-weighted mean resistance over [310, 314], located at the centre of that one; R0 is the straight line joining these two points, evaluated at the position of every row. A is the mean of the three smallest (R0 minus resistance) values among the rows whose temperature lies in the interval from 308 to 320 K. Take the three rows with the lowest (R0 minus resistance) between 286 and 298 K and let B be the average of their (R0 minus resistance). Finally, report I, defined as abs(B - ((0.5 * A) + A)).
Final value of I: 0.1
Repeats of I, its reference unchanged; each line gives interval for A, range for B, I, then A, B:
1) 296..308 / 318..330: 1.4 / -1.04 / -0.2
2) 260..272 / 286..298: 3.2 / -2.77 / -1.0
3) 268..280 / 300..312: 0.3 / -0.58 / -1.1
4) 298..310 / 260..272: 1.1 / -1.13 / -2.8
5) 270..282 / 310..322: 0.6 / -0.51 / -0.2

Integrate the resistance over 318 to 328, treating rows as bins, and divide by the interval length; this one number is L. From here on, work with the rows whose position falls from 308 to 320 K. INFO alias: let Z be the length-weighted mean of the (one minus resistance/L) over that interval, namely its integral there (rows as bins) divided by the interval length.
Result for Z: 0.008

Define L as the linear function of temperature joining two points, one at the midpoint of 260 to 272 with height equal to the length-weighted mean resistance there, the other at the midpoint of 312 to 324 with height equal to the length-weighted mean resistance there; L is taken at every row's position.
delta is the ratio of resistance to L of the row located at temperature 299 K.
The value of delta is 0.97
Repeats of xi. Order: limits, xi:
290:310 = 307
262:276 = 263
